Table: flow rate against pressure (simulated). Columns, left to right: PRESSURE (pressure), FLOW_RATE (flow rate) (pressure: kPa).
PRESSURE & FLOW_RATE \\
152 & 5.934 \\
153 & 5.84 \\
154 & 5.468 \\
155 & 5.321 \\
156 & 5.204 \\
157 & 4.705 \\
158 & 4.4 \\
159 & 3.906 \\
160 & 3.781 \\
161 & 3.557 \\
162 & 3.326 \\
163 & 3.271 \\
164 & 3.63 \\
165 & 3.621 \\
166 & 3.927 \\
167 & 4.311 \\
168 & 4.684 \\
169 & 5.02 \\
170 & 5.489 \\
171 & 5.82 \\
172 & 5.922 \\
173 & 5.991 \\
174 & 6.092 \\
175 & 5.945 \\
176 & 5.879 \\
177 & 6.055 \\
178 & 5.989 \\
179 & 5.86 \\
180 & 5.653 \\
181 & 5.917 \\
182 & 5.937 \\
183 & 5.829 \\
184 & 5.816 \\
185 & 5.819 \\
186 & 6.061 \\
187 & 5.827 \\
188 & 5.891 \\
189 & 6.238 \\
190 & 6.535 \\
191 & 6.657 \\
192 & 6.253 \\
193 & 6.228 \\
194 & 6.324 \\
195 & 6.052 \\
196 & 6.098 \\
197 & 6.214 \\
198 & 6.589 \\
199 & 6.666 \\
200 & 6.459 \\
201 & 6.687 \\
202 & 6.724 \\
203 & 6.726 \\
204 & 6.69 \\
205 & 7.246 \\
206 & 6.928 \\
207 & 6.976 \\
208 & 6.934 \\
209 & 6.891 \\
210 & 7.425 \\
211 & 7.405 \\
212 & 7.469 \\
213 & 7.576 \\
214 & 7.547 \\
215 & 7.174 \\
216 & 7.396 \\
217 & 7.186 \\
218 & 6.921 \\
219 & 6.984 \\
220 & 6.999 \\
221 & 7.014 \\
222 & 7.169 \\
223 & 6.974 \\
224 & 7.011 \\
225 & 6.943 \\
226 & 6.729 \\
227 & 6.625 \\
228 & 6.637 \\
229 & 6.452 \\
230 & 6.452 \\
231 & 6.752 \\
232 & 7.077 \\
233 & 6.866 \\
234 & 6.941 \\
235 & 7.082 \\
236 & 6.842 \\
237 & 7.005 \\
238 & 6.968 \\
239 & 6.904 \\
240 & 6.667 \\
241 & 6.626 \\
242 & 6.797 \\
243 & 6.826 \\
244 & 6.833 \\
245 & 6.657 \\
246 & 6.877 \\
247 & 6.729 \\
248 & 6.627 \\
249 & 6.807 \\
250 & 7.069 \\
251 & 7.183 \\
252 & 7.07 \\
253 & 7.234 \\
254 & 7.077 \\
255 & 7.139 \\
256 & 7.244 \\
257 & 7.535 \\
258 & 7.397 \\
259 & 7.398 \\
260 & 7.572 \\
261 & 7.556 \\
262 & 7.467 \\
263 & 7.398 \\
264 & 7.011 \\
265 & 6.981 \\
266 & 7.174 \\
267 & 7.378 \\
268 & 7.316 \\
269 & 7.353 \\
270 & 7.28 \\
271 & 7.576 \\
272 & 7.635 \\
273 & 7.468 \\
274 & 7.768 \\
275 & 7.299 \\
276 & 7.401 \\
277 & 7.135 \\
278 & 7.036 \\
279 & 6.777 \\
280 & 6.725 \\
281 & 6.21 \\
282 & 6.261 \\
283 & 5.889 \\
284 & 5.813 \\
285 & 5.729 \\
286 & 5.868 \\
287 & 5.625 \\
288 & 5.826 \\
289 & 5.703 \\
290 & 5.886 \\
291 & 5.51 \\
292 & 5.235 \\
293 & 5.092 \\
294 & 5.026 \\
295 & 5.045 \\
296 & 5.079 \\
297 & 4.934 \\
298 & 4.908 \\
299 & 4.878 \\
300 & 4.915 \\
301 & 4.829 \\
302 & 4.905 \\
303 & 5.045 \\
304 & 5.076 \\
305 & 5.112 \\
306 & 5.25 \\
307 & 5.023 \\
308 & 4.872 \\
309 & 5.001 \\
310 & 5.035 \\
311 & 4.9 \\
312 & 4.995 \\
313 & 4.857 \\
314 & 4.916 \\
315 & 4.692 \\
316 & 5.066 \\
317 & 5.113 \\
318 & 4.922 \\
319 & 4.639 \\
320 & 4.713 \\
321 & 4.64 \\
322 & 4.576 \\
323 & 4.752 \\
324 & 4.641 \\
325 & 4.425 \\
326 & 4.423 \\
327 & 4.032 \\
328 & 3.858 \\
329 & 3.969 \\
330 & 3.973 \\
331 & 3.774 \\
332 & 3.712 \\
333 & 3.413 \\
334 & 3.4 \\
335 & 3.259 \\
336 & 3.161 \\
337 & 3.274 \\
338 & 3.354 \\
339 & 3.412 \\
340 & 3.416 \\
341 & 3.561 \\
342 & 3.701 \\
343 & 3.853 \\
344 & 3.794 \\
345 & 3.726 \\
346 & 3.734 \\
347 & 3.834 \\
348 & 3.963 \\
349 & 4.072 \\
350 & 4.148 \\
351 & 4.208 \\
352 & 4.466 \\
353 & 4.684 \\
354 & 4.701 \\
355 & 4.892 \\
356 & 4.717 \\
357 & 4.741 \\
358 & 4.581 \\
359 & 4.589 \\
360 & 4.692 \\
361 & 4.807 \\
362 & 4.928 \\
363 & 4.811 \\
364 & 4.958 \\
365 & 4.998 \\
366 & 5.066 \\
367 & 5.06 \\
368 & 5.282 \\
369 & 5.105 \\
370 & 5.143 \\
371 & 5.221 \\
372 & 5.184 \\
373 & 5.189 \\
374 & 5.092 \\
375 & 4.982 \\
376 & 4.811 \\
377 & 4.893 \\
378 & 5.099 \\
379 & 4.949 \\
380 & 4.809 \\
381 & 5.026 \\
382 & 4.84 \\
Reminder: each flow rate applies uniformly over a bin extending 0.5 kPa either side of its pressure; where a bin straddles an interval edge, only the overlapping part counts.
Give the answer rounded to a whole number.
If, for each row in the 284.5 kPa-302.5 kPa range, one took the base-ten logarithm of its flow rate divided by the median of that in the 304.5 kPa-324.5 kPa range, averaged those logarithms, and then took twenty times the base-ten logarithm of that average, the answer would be -30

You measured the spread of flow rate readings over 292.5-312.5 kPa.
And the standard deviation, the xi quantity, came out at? 0.10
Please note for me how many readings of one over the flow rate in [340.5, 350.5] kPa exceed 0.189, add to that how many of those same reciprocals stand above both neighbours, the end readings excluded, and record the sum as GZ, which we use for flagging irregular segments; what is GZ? 11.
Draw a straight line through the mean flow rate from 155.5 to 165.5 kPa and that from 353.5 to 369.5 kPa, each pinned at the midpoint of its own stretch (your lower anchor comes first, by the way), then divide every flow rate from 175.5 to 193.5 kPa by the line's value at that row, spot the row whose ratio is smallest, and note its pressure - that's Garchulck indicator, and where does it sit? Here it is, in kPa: 180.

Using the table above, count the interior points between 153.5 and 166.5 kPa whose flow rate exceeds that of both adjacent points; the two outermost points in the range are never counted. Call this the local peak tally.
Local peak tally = 1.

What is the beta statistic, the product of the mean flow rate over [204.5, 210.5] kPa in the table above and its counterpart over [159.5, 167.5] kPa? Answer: 26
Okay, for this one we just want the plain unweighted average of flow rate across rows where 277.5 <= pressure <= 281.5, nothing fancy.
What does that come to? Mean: 6.7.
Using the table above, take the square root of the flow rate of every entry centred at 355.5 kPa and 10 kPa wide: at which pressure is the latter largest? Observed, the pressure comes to 355 kPa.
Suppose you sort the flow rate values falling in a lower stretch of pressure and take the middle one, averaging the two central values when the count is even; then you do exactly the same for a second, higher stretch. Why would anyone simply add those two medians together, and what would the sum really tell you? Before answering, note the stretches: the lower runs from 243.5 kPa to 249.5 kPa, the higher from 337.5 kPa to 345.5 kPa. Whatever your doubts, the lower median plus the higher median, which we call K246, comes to 10.4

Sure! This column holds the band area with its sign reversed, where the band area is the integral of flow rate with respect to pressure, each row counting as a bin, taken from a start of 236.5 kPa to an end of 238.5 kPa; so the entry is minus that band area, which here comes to -14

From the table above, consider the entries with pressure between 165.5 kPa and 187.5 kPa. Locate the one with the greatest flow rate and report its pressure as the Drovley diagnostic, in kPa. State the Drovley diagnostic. 174 kPa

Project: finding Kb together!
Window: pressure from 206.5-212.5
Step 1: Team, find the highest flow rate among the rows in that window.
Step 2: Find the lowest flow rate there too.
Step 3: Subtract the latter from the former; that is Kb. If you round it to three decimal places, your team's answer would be 0.578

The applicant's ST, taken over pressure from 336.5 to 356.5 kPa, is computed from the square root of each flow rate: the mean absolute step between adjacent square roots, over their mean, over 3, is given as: 0.0045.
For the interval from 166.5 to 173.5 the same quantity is 0.0090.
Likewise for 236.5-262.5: 0.0029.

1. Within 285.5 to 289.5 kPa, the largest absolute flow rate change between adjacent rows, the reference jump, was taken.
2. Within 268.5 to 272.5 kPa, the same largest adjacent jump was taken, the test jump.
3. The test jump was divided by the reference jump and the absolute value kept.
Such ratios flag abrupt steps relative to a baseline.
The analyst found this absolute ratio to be 1.2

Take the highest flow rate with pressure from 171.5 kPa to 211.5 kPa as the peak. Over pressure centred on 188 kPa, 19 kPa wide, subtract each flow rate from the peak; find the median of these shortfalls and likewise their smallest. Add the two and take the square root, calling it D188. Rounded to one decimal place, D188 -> 1.5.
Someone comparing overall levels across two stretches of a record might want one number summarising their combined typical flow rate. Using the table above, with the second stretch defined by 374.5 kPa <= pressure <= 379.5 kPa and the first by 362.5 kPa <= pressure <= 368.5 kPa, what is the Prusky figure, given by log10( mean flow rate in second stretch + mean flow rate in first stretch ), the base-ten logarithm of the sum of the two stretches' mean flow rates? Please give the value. 1.00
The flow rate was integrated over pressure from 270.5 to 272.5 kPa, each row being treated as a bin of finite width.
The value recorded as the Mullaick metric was 15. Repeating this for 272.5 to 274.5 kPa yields 15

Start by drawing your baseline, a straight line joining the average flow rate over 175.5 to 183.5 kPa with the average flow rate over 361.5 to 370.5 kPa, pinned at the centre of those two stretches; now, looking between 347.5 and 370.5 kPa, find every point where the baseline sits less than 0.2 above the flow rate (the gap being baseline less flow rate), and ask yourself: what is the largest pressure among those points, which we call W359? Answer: 370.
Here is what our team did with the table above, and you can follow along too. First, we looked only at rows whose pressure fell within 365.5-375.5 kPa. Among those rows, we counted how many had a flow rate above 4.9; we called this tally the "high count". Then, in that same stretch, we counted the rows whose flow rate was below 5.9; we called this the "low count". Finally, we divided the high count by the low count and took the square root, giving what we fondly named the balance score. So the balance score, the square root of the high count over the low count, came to 1.0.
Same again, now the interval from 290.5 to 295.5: 1.0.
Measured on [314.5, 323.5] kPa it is 0.6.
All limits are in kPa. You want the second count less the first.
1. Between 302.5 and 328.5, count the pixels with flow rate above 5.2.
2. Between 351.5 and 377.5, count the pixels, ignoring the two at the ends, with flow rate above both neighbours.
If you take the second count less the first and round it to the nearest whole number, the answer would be 6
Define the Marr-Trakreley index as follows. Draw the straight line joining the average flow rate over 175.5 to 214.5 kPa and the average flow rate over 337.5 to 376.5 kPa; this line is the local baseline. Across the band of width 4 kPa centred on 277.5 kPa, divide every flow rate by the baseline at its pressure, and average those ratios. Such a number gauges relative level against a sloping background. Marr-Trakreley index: 1.30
